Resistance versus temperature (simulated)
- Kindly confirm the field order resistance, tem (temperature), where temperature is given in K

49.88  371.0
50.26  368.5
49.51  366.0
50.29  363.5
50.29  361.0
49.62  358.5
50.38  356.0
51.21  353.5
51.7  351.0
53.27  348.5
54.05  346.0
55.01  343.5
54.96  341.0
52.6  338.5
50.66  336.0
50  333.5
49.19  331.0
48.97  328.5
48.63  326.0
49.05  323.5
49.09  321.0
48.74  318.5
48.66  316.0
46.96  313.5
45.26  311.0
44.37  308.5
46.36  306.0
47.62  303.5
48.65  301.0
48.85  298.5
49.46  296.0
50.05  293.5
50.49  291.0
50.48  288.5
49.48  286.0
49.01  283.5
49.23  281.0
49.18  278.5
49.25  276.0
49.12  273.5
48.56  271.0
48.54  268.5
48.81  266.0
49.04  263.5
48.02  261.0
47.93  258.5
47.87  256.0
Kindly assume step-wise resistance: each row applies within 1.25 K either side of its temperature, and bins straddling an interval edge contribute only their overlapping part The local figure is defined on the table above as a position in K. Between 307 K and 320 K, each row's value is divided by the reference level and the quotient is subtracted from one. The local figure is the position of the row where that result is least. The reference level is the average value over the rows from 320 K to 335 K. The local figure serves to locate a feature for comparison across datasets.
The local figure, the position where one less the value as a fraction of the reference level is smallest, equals 318.5 K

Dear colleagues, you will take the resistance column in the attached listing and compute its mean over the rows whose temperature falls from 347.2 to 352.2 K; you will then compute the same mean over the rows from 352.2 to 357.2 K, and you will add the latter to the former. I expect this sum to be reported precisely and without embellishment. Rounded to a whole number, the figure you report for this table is 103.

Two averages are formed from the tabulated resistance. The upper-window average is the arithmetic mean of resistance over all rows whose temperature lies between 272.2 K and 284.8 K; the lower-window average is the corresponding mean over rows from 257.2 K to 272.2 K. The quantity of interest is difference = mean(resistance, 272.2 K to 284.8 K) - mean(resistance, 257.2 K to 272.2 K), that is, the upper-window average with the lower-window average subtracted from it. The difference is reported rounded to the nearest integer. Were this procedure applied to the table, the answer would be 1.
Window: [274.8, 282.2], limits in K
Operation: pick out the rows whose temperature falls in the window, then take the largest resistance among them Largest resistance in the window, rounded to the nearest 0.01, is 49.25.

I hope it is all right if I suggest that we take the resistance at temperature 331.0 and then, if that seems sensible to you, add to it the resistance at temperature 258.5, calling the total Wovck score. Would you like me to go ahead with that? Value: 97.1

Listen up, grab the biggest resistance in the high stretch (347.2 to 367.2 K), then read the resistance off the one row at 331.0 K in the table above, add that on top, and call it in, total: 102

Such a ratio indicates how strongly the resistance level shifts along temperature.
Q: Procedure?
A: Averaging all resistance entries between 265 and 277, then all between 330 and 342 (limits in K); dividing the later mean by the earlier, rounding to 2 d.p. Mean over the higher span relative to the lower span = 1.05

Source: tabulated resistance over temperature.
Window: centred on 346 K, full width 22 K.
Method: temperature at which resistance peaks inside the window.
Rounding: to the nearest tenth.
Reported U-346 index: 343.5 K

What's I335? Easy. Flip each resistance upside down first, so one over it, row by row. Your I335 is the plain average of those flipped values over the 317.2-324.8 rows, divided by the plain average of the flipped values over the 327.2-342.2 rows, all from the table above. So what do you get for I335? 1.041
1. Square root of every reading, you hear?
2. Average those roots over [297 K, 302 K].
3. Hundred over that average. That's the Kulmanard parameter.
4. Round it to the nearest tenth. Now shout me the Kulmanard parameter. 14.3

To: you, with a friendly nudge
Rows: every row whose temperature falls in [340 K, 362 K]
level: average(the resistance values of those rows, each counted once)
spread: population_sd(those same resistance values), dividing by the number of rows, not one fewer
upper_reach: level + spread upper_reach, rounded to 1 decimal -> 54.2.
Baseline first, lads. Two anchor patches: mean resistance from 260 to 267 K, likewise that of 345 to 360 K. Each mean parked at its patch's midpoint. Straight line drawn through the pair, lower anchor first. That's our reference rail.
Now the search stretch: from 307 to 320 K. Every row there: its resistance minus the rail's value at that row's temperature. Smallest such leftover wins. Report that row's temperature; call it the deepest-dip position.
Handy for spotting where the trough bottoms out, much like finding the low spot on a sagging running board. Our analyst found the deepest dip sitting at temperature 308.5 K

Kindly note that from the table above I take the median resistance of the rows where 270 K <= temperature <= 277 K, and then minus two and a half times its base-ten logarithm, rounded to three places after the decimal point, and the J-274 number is -4.228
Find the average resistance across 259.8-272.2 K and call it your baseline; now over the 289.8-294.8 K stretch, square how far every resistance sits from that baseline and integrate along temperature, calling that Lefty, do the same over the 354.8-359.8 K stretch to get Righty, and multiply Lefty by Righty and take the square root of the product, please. 12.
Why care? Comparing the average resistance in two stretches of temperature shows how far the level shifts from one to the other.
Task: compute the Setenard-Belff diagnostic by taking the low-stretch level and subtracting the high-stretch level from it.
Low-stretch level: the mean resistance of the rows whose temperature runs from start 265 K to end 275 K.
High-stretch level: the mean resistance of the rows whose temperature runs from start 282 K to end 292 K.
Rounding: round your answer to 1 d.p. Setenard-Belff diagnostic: -1.1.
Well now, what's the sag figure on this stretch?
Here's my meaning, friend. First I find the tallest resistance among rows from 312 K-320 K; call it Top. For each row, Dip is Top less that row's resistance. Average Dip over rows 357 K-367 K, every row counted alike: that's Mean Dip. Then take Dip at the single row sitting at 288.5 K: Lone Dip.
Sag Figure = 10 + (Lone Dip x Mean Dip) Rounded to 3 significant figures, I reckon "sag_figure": 12.1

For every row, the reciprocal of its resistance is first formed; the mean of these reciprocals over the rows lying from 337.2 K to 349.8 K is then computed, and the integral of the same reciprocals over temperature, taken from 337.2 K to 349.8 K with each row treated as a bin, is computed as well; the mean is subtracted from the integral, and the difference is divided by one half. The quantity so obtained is 0.43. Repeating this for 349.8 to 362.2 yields 0.45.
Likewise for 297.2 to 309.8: 0.49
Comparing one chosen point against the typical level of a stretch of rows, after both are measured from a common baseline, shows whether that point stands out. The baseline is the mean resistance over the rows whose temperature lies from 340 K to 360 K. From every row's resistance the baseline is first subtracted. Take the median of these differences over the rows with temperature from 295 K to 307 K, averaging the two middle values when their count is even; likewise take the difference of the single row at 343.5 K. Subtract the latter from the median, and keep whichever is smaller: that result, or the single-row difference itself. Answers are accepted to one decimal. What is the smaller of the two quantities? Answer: -6.4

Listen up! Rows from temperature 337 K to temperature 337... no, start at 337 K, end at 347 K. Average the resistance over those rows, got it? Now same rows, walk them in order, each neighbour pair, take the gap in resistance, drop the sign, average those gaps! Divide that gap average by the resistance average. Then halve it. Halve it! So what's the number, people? 0.010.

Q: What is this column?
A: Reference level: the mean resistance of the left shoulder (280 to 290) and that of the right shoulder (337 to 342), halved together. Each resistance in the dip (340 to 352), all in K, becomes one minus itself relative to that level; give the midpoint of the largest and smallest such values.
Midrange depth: -0.03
